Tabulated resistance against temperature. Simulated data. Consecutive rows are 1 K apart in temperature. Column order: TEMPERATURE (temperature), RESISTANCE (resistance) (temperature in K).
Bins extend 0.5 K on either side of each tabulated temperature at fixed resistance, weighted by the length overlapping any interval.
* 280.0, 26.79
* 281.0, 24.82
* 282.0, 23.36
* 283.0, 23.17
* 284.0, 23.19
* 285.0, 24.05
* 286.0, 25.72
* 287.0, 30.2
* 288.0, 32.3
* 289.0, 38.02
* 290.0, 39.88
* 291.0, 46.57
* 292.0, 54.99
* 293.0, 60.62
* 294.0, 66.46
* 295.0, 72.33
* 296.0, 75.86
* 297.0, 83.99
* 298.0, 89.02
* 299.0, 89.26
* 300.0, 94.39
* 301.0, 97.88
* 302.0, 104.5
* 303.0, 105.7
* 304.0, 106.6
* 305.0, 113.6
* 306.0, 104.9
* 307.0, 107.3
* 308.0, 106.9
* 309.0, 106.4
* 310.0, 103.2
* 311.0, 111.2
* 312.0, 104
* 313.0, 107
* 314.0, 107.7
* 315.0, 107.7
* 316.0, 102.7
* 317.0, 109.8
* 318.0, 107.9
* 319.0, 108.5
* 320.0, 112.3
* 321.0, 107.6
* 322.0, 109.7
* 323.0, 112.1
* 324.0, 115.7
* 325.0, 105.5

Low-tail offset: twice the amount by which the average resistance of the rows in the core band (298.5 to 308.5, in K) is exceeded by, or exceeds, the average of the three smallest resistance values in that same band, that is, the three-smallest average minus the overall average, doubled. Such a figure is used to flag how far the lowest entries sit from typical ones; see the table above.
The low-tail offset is -19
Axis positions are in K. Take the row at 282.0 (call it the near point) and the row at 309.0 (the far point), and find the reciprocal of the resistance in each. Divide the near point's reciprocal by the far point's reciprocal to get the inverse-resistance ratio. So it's 4.6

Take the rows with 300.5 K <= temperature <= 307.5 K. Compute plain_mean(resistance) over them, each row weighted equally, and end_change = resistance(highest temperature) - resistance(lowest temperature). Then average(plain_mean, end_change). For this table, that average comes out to 57.6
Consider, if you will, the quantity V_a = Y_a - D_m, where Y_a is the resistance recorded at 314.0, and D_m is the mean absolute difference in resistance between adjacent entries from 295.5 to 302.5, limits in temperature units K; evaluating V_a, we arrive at 103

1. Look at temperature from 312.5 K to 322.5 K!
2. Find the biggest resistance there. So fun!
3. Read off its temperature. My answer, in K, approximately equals 320.0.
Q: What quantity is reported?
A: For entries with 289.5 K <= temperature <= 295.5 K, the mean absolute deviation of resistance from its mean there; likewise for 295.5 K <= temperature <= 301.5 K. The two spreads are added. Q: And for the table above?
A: 15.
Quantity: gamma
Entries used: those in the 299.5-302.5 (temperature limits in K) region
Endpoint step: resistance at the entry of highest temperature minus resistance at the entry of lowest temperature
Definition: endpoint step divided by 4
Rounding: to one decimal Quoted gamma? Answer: 2.5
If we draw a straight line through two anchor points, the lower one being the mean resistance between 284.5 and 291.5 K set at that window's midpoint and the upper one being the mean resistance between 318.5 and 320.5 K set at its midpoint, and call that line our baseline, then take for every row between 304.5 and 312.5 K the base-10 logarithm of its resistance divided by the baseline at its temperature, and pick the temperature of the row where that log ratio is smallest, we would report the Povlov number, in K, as 312.0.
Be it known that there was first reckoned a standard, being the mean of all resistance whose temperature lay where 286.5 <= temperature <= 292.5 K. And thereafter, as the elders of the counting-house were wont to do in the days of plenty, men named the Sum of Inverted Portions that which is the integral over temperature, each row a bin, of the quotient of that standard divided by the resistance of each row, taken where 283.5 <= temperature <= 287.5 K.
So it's 6.32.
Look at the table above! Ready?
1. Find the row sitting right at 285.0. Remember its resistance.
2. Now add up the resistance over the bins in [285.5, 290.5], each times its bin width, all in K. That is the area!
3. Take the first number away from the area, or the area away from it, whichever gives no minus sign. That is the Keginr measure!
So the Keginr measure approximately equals 142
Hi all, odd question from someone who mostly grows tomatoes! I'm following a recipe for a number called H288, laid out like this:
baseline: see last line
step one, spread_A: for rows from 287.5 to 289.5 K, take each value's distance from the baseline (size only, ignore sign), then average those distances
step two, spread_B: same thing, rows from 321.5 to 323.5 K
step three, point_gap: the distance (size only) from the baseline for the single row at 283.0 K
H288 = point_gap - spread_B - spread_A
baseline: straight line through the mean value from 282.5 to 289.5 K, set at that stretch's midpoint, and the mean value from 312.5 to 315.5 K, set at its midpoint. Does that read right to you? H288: -19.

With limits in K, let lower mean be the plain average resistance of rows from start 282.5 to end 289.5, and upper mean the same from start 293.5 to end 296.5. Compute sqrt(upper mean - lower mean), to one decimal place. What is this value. 6.6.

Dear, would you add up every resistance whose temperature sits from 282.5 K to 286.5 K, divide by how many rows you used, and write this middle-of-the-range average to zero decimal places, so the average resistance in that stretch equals 24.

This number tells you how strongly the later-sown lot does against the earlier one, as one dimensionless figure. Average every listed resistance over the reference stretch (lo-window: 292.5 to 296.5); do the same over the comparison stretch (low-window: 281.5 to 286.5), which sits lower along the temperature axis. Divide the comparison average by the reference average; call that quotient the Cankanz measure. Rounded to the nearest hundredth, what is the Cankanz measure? 0.35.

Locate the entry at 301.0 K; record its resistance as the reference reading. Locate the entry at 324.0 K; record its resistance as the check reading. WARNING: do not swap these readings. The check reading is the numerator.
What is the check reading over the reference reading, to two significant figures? 1.2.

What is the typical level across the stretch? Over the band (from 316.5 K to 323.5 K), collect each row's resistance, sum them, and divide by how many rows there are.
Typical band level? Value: 110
